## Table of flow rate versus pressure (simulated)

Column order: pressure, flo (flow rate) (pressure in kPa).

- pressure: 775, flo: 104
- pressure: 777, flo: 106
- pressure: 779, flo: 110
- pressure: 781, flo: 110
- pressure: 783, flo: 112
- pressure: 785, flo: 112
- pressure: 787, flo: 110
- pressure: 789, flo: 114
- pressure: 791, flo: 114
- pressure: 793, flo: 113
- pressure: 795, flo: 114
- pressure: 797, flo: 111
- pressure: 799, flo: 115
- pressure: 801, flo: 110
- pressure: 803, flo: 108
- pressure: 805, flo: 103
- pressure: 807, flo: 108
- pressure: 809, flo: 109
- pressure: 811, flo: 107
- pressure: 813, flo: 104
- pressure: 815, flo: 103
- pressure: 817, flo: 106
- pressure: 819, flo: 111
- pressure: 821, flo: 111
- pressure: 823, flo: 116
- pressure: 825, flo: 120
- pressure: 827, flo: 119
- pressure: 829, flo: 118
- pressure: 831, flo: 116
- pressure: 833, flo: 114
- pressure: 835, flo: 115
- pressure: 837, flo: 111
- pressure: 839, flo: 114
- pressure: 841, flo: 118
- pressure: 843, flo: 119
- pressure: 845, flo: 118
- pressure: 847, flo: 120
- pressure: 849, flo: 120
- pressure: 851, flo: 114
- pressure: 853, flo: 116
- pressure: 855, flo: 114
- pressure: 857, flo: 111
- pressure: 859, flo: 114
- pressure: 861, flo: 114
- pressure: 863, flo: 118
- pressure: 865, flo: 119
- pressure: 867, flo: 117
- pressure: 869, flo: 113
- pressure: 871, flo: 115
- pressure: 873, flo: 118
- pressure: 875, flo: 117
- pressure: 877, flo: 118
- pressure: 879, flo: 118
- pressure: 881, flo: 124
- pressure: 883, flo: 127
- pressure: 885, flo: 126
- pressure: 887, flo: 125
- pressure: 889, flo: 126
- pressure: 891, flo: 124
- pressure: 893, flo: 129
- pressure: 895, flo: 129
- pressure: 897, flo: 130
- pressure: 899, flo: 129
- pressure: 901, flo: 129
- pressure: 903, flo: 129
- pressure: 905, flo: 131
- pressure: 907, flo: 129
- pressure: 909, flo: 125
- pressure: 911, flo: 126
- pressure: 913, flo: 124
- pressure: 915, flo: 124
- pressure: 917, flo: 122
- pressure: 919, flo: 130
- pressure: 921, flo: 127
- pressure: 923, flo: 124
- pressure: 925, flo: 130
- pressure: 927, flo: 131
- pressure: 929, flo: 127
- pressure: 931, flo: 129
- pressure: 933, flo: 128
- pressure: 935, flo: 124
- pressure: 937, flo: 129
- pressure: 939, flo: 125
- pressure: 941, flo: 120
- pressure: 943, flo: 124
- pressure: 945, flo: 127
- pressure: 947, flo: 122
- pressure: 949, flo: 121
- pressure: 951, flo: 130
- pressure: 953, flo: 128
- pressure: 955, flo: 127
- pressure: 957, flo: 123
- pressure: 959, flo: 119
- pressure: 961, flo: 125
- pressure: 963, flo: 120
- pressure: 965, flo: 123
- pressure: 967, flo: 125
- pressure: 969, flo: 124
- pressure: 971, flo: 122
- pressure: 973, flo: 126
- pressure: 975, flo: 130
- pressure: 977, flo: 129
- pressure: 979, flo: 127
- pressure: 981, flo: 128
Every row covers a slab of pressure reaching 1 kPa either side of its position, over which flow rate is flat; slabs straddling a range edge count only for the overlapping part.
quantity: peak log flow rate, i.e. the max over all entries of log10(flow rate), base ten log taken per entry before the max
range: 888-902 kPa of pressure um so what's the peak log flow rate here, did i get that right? 2.11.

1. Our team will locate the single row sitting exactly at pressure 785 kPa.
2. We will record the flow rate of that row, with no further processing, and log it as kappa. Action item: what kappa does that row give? 112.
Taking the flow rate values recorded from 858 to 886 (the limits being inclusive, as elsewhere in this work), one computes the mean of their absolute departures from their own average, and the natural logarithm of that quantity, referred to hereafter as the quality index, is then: 1.2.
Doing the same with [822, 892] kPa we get 1.1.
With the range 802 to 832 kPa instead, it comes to 1.6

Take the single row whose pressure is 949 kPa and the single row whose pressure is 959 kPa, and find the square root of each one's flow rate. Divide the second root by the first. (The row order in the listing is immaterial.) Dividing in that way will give 0.99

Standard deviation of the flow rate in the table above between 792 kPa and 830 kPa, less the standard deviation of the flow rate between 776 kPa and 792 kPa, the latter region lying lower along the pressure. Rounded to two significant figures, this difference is 2.6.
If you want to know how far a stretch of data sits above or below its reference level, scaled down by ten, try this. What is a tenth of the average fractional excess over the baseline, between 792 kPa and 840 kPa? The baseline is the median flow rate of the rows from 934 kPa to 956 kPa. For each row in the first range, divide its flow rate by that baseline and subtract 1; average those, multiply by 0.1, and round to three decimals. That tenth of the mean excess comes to -0.011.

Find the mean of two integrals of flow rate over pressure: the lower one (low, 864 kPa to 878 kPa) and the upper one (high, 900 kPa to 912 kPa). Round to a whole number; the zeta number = 1586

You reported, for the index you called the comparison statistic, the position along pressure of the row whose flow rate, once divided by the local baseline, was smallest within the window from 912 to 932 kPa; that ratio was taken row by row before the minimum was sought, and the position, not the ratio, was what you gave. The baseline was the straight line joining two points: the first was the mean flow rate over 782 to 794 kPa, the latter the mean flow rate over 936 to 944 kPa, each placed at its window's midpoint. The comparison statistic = 917 kPa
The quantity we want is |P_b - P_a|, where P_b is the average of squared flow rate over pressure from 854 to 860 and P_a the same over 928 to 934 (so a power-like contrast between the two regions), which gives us 3614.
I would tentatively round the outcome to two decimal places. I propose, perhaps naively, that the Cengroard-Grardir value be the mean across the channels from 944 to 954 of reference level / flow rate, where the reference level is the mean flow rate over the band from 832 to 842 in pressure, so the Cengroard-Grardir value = 0.91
